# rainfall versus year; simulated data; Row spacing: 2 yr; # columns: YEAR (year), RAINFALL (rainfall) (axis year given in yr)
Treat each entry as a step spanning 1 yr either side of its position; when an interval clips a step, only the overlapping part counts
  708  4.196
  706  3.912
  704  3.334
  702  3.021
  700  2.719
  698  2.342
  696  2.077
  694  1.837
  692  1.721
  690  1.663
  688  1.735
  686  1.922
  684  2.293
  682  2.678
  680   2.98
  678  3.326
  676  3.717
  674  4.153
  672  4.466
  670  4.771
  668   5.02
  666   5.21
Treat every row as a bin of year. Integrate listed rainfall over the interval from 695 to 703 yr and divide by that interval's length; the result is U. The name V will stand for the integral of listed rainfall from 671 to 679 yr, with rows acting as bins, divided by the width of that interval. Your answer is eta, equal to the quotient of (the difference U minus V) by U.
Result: -0.5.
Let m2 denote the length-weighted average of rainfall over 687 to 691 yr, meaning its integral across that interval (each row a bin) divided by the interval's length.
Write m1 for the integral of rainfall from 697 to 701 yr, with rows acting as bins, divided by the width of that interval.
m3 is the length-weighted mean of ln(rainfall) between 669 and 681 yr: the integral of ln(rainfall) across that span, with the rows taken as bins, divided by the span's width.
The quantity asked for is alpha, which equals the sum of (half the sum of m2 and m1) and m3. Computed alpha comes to 3.46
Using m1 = 2.5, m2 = 1.7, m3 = 1.3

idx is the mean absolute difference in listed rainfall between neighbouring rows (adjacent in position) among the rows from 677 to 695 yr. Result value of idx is 0.23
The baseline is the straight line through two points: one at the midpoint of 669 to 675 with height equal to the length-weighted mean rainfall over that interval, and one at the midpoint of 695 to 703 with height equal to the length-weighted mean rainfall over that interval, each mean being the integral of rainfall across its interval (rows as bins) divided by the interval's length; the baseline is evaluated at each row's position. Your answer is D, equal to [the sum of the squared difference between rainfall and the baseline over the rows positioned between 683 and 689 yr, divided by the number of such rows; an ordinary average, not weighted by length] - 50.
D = -47.8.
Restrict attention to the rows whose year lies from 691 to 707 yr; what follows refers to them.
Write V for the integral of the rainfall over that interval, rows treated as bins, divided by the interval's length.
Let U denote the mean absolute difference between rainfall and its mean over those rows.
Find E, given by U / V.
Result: 0.24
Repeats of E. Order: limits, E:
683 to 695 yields 0.09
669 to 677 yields 0.08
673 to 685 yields 0.17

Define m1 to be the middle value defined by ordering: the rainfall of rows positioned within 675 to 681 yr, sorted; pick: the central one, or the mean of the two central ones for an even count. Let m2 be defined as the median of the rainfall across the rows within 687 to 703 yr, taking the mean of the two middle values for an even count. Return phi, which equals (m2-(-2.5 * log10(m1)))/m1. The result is 1.0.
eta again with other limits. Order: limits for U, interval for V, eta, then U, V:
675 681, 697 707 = 0.1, 3.3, 3.1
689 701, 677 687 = -0.3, 2.1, 2.6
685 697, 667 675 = -1.5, 1.8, 4.6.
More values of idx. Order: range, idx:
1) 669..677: 0.35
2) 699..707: 0.40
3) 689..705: 0.24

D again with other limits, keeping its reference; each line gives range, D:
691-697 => -48.9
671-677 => -49.9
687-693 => -47.8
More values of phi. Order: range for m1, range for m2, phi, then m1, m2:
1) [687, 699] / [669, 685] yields 2.3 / 1.79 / 3.5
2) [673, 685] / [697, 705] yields 1.3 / 3.15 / 2.9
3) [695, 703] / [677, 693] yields 1.2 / 2.53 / 2.1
